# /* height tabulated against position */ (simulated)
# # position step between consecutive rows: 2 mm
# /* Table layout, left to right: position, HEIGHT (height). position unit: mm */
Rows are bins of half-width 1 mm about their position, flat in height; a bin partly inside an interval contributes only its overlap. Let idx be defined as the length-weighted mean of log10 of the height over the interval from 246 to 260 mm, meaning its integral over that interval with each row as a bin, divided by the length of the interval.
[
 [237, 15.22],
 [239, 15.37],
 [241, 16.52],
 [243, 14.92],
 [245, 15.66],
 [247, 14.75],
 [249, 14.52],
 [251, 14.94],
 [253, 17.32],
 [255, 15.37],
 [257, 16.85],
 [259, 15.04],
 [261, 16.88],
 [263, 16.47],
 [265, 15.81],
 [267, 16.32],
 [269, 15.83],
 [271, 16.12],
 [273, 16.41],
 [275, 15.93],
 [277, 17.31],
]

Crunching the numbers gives 1.19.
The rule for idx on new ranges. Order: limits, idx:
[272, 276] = 1.21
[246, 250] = 1.17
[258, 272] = 1.21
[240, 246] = 1.20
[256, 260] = 1.20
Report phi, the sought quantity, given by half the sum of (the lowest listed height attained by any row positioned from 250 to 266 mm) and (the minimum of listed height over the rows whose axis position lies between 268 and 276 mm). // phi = 15.4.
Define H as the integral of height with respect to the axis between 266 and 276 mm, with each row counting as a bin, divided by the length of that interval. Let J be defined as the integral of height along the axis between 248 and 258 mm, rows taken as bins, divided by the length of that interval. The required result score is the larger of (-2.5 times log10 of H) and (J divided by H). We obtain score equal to 0.98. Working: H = 16.12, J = 15.8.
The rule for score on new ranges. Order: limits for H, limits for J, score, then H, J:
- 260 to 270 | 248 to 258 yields 0.97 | 16.26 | 15.8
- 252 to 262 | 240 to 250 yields 0.94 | 16.29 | 15.3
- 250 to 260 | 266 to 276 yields 1.01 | 15.90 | 16.1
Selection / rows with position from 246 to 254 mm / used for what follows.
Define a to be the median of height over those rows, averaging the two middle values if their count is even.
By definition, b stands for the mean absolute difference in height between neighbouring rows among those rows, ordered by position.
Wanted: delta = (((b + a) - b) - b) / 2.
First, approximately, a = 14.8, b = 1.0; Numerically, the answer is 6.92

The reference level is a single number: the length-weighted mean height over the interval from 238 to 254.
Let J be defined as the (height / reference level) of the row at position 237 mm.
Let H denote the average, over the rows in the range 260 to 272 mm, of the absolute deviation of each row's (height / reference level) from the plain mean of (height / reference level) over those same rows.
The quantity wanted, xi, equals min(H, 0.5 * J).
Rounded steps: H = 0.021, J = 0.98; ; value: 0.021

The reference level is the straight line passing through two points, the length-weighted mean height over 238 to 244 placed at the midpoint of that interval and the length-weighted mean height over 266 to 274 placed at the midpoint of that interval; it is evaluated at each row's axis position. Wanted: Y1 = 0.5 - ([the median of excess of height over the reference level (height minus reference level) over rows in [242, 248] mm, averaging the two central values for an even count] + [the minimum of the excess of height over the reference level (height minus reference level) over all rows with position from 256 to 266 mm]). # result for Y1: 2.14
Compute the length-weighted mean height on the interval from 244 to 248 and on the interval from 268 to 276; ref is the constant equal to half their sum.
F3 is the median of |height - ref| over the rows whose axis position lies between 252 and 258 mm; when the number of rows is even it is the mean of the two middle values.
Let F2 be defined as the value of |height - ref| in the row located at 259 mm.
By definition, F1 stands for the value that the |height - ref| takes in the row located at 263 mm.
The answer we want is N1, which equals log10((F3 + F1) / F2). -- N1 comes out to 0.53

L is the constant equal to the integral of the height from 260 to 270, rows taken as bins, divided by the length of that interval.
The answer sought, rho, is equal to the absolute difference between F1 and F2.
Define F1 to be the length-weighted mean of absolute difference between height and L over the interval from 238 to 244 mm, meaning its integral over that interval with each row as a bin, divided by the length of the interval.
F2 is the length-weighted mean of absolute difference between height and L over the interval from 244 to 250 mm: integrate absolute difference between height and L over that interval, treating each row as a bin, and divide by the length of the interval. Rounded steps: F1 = 0.8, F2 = 1.29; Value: 0.5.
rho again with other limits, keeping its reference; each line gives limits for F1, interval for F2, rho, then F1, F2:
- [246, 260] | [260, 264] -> 0.8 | 1.2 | 0.41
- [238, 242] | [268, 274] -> 0.3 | 0.6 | 0.24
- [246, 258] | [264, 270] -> 0.9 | 1.2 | 0.31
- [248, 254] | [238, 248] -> 0.5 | 1.4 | 0.92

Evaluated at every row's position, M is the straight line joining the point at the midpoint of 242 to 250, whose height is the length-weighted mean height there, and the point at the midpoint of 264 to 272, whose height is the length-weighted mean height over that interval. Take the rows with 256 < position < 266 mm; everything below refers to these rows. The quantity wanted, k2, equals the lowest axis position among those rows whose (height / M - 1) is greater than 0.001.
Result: 257 mm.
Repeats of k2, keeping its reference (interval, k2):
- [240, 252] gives 241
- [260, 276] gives 261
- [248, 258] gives 253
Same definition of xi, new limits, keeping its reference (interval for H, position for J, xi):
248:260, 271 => 0.061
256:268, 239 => 0.035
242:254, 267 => 0.049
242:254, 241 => 0.049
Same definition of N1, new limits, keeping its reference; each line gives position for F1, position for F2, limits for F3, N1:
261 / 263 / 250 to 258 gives 0.42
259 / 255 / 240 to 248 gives 0.72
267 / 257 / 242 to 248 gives 0.06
